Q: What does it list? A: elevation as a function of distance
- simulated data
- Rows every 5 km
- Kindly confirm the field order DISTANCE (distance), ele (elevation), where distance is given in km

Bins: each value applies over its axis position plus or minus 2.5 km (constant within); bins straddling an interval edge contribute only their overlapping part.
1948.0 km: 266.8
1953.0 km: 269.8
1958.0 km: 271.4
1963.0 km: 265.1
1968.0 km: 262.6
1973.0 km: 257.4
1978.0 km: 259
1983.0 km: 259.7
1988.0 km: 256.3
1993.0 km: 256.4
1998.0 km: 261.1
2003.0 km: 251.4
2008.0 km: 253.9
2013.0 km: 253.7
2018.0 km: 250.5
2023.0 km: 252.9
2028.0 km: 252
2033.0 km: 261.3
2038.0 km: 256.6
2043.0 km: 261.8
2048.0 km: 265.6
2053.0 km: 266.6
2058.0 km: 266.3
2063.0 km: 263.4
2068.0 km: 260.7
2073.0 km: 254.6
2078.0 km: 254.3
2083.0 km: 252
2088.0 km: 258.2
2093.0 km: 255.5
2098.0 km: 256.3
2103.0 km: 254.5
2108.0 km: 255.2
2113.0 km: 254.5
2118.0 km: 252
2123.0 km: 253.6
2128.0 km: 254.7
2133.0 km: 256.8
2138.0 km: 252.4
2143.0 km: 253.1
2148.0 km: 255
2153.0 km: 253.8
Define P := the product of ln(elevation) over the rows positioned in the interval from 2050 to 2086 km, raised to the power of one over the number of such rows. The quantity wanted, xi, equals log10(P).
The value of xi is 0.7450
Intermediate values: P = 5.56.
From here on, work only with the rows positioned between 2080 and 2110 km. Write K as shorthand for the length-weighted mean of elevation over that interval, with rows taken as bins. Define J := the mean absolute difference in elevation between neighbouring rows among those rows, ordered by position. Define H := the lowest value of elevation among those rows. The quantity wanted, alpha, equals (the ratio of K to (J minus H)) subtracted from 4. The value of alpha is 5.02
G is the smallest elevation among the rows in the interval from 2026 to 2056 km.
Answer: 252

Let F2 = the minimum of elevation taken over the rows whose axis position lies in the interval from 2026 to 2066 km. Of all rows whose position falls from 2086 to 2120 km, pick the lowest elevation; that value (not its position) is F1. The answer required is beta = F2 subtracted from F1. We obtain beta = 0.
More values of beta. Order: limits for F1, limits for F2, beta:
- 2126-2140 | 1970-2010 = 1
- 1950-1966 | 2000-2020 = 15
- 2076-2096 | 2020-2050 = 0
